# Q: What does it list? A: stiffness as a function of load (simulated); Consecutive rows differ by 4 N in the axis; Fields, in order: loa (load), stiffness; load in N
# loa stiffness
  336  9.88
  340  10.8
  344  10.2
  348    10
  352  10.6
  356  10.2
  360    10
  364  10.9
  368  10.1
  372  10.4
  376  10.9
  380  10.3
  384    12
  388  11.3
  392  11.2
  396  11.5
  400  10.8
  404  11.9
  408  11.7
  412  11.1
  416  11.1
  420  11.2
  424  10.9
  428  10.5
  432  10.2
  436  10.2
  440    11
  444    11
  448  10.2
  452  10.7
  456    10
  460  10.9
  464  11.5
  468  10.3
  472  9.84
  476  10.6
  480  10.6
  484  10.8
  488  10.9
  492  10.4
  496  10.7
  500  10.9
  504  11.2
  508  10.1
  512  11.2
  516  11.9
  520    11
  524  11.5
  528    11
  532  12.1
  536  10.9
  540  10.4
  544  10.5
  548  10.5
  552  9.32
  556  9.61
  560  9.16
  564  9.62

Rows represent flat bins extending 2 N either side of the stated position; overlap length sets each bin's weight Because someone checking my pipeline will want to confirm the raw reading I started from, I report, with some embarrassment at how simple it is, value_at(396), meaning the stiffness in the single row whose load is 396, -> 11.5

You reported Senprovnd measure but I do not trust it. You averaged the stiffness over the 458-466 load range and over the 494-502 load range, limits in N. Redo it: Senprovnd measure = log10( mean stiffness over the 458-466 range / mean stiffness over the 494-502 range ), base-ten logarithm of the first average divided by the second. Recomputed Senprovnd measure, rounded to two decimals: 0.02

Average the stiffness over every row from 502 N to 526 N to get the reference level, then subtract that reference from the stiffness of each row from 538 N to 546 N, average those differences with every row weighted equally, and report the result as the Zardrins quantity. -0.70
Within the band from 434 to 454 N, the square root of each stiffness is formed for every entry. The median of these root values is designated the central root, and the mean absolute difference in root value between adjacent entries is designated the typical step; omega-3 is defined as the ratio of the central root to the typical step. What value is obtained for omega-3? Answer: 40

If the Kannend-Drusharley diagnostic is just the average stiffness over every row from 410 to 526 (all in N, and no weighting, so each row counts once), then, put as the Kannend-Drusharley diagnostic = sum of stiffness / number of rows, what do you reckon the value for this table 10.8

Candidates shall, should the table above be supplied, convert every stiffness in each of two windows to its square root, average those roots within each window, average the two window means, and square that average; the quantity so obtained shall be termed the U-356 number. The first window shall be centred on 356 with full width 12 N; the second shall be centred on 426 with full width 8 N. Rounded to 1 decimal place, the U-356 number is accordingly 10.5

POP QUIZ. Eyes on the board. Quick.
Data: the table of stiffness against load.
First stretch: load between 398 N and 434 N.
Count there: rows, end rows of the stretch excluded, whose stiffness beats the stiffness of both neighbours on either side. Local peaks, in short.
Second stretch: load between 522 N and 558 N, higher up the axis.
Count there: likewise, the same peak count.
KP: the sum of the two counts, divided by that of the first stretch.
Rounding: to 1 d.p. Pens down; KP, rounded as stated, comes 1.5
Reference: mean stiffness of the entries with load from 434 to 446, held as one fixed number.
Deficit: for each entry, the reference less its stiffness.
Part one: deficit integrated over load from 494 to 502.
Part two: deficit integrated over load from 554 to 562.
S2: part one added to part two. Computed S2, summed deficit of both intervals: 10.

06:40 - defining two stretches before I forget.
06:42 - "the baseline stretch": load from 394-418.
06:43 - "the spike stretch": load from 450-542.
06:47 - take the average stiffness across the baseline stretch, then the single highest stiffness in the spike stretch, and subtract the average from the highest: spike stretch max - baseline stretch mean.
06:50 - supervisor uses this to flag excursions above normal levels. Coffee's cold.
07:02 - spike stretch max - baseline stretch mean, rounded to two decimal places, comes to 0.75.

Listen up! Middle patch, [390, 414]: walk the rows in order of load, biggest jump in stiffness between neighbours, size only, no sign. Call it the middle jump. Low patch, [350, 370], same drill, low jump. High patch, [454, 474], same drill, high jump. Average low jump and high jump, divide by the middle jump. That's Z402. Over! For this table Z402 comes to 0.95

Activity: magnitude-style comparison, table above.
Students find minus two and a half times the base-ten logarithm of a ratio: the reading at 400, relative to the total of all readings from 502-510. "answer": 0.737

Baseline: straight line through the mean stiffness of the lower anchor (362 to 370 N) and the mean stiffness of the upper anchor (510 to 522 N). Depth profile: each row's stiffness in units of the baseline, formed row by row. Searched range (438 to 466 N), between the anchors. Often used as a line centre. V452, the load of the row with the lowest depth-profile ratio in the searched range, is 456 N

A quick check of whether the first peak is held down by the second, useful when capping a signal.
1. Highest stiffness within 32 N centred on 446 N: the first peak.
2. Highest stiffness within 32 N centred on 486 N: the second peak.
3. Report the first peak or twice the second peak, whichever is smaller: 11.0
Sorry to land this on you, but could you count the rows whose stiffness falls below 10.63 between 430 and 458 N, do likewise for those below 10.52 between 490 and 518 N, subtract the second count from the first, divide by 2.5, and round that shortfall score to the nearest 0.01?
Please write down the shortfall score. 0.80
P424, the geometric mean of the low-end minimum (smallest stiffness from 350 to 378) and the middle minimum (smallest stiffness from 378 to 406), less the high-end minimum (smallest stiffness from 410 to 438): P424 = -0.1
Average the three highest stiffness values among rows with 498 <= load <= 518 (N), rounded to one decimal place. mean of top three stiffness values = 11.4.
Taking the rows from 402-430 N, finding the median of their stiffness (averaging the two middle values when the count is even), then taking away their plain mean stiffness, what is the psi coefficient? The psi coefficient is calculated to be -0.10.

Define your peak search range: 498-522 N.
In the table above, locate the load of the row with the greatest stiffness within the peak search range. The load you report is 516 N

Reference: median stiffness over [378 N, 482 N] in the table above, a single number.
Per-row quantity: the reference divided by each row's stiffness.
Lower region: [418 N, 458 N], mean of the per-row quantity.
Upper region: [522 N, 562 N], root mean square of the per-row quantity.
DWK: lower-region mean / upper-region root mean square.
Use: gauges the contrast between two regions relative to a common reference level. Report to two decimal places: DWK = 0.98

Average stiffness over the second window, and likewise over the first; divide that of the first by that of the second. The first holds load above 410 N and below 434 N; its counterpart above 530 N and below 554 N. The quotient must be 1.02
